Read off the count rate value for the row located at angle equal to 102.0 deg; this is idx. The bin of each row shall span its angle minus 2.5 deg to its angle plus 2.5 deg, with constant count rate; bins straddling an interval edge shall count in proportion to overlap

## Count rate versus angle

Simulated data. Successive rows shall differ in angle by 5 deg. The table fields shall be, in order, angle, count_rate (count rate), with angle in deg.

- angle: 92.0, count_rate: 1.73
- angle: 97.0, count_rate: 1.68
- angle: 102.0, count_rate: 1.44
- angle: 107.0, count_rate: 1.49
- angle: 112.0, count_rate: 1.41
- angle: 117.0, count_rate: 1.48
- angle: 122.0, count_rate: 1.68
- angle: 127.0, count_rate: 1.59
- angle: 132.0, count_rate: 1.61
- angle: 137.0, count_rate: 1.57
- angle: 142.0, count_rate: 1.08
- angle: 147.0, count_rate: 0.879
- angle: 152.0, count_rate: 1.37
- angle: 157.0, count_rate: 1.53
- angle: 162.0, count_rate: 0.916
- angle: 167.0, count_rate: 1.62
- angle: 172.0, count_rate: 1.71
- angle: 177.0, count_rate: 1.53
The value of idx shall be 1.44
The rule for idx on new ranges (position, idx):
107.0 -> 1.49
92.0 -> 1.73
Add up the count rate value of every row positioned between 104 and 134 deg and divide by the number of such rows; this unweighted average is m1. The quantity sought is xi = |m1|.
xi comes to 1.54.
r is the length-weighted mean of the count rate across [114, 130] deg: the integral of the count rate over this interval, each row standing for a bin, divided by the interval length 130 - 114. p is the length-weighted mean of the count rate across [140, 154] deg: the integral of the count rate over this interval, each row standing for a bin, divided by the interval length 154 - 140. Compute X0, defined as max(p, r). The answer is 1.58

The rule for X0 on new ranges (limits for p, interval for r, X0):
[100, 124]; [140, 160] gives 1.50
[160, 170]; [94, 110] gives 1.54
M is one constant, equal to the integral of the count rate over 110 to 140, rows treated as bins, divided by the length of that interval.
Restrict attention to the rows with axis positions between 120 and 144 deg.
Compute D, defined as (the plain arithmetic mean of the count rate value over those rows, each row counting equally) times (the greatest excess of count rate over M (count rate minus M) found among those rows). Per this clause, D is 0.194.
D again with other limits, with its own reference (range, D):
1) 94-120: 0.193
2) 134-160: 0.024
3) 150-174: 0.227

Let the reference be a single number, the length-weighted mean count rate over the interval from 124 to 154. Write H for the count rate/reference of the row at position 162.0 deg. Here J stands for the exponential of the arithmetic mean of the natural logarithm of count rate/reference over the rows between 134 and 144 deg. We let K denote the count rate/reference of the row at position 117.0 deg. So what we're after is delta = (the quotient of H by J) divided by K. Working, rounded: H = 0.68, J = 0.96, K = 1.09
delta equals 0.64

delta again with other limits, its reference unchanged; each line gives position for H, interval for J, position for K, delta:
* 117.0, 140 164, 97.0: 1.06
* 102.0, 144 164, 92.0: 0.99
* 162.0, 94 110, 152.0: 0.59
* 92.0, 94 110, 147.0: 1.74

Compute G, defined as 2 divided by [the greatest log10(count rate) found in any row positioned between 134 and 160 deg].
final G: 10.2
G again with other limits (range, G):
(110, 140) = 8.9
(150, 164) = 10.8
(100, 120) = 11.5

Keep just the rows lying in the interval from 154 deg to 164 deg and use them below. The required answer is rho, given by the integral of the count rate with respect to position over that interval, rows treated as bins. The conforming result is 12.5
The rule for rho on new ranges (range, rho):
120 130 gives 16.3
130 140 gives 15.6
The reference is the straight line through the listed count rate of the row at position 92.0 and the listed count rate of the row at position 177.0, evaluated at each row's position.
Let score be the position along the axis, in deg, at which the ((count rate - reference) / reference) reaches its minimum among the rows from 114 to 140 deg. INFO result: 117.0 deg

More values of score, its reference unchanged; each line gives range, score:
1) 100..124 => 112.0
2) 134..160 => 147.0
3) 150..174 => 162.0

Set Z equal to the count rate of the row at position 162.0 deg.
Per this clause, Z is 0.916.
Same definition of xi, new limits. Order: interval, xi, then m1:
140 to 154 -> 1.11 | 1.1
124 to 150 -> 1.35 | 1.3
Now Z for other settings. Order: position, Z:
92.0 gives 1.73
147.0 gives 0.879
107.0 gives 1.49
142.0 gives 1.08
